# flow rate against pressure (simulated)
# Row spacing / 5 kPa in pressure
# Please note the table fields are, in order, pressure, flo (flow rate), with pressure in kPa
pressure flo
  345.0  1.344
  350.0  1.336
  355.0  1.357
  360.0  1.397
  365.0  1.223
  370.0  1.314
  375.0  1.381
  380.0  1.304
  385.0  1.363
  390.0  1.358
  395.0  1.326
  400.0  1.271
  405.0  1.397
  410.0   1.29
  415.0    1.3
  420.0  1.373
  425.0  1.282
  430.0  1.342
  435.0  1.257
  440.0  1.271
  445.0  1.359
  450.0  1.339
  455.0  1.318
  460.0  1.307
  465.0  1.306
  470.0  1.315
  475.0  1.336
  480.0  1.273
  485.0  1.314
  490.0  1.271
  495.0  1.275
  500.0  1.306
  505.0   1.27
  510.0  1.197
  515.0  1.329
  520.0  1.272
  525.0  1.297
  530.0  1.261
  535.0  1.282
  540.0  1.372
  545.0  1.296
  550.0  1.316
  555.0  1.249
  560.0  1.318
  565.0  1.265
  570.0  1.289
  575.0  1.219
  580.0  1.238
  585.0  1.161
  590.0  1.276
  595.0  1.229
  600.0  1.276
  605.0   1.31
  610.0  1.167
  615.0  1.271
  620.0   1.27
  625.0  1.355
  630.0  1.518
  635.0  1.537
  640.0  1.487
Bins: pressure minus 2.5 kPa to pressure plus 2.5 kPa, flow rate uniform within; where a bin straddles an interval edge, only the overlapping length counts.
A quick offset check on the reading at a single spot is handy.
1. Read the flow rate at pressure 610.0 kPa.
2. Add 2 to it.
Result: 3.17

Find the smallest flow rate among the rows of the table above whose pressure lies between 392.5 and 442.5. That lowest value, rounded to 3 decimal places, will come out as 1.257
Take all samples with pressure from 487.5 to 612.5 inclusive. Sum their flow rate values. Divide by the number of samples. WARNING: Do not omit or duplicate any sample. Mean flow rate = 1.27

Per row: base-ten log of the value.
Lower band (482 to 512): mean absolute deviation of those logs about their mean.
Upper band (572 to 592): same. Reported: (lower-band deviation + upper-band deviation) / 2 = 0.0105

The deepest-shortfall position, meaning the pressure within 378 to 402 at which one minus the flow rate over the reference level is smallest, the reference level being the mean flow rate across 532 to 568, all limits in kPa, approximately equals 385.0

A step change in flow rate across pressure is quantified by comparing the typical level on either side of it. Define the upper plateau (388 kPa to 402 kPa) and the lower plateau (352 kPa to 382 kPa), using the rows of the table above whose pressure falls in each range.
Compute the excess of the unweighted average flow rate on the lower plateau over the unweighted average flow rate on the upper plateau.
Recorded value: 0.011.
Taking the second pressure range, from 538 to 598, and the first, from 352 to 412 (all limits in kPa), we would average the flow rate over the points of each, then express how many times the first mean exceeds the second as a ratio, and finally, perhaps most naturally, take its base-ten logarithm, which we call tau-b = 0.021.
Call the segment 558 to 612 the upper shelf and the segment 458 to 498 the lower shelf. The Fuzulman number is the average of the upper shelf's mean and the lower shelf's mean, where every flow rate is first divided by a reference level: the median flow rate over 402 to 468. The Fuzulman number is 0.975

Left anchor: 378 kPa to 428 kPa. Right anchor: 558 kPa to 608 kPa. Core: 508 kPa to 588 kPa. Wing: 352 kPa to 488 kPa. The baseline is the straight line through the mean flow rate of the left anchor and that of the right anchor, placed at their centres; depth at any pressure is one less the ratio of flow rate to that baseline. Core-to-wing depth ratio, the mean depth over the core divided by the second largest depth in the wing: 0.0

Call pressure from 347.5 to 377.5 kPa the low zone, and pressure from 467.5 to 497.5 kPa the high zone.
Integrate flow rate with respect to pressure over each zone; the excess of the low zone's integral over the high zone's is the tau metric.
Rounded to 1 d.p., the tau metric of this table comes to 1.1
